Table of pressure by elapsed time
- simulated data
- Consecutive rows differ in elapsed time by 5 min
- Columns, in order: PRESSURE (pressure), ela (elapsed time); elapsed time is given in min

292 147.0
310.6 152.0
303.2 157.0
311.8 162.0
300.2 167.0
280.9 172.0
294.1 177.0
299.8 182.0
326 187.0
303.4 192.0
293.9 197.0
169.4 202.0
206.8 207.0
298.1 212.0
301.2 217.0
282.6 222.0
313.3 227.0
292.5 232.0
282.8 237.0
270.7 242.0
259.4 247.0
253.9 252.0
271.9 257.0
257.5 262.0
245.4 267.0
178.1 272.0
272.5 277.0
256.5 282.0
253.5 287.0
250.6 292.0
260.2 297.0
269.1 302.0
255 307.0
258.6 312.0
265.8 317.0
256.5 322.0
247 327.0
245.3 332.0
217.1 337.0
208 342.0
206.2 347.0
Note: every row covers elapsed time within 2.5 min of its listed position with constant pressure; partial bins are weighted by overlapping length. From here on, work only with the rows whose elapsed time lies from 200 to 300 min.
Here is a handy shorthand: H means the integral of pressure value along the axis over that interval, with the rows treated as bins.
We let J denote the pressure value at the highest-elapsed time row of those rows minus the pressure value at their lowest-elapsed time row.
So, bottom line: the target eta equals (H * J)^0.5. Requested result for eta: 1535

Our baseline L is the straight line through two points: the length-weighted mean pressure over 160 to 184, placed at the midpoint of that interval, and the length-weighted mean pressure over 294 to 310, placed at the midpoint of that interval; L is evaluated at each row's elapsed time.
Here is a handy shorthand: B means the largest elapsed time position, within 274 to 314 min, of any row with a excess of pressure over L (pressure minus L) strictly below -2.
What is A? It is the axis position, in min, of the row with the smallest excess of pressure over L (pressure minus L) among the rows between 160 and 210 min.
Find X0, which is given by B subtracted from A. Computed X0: -105 min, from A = 202.0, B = 307.0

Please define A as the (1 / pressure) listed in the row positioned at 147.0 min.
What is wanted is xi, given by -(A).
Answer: -0.0034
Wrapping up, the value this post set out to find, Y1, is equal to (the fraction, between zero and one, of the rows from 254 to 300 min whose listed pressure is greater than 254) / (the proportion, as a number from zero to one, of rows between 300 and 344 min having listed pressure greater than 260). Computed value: 2.50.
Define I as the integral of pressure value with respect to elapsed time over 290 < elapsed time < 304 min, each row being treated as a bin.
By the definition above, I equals 3640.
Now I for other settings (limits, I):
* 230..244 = 3948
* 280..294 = 3549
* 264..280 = 3737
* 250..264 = 3661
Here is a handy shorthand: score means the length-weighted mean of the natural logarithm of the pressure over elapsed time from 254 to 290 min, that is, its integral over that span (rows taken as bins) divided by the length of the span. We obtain 5.51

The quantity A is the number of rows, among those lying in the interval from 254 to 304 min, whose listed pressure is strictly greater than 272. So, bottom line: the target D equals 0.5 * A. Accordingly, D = 0.5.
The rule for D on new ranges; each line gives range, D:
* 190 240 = 4.0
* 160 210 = 4.0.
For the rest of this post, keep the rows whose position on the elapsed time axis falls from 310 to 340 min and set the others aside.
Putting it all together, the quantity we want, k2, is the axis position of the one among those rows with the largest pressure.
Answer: 317.0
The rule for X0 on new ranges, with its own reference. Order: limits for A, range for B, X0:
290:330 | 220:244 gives 50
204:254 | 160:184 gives 35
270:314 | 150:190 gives 100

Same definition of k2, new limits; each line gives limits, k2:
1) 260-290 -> 277.0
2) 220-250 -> 227.0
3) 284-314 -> 302.0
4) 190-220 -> 192.0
